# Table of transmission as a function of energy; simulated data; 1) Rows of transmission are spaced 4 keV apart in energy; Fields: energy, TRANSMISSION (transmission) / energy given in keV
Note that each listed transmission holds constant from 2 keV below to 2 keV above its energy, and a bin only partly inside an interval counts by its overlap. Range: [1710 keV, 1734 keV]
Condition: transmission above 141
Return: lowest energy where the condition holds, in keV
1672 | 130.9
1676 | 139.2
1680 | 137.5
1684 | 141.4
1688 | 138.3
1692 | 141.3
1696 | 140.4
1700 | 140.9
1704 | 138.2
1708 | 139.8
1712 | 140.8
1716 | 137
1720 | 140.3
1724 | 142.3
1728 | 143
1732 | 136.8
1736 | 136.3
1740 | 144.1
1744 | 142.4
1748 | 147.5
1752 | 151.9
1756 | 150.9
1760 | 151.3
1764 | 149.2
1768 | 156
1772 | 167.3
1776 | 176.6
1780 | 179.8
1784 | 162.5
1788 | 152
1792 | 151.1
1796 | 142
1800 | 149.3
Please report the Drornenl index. 1724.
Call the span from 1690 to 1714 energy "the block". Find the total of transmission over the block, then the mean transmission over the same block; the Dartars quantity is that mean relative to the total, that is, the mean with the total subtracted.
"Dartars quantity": -701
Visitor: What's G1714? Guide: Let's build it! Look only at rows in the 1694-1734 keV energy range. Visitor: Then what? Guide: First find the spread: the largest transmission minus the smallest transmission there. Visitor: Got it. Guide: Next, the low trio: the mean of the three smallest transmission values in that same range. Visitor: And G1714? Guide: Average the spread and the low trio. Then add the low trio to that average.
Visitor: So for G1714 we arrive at 209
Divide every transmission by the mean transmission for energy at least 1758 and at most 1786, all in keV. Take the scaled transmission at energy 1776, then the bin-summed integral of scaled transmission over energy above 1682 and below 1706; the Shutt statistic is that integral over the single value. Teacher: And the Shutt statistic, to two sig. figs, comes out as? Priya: 19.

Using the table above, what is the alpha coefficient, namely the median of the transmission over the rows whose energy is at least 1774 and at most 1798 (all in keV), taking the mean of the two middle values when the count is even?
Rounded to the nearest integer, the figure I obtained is 157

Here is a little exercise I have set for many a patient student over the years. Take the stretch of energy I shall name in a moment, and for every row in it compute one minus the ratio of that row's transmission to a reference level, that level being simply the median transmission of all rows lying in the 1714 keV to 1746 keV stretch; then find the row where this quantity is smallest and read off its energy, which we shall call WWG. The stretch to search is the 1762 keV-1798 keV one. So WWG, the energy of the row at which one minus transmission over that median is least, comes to 1780 keV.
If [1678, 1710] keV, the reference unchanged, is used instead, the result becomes 1684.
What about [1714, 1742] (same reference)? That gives 1740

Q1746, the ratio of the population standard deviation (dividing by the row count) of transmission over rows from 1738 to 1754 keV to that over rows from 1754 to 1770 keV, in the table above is 1.4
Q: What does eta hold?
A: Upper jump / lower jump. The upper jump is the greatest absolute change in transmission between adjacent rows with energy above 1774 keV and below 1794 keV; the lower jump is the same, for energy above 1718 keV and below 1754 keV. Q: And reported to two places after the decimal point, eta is 2.22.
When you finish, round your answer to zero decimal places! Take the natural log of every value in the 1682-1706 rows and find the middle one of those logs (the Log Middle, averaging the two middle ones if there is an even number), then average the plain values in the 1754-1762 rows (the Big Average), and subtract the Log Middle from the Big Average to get 146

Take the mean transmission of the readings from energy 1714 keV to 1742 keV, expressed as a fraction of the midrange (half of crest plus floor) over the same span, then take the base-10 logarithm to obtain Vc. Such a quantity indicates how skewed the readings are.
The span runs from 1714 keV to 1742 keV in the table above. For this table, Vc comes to -0.0007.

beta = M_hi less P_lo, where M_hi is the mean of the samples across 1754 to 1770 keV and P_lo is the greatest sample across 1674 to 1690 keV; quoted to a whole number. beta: 10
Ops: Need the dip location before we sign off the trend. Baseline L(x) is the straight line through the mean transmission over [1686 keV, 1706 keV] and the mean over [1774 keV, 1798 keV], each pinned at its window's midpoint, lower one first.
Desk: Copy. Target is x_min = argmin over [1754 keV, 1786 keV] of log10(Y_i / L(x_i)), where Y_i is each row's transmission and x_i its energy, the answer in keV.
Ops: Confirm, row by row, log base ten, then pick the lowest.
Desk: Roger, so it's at 1764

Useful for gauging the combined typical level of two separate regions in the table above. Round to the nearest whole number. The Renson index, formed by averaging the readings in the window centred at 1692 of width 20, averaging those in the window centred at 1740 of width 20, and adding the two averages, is 282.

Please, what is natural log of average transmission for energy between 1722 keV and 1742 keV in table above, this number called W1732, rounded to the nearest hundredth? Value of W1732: 4.95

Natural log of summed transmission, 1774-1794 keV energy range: 6.71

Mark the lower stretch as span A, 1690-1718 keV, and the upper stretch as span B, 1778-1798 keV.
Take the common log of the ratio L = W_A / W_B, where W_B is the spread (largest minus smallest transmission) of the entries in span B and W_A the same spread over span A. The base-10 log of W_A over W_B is -0.94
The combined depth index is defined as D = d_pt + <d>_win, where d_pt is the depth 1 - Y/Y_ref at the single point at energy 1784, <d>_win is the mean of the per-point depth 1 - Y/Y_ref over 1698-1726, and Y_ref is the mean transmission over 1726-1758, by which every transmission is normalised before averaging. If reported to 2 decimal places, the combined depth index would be -0.10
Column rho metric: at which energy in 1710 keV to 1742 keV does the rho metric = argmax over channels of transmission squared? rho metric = 1740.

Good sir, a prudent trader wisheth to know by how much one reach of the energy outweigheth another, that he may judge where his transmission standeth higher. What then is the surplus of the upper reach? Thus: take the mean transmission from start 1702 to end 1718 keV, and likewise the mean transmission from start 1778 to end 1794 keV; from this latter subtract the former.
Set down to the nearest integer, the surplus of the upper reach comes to 22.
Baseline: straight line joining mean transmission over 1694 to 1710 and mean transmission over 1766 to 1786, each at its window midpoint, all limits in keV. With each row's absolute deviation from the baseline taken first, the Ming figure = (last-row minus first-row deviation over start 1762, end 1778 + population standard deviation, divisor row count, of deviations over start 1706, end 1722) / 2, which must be -2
